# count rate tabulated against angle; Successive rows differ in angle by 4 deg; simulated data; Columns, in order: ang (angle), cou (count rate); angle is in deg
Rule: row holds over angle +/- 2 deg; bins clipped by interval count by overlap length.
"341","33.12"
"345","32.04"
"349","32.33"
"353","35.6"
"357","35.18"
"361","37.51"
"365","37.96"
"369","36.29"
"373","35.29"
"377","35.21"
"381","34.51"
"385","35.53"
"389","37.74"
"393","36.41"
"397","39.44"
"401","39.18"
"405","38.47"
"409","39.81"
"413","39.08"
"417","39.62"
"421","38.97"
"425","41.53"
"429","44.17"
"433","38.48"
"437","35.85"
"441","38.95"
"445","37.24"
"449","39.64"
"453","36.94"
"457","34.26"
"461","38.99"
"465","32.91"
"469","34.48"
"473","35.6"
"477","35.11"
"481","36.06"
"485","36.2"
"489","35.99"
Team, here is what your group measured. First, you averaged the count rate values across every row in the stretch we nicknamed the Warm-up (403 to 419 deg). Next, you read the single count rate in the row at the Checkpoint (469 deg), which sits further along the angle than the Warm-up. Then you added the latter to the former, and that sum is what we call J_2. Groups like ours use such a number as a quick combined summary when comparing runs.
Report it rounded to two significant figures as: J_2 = 74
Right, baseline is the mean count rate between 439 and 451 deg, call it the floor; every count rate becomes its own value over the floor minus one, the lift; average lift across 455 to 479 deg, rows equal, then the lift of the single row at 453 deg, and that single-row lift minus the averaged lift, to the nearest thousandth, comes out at 0.044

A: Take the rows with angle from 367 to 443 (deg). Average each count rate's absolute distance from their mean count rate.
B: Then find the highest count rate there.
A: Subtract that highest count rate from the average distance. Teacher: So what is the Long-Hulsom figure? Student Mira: -42.3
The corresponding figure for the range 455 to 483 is -37.7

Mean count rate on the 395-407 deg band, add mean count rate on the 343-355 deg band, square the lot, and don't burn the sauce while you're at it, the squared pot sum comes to 5235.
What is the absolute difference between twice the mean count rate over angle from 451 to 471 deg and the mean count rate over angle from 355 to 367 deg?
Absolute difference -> 34.1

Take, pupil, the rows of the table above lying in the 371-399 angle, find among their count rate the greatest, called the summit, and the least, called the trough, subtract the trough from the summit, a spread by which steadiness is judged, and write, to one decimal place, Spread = 4.9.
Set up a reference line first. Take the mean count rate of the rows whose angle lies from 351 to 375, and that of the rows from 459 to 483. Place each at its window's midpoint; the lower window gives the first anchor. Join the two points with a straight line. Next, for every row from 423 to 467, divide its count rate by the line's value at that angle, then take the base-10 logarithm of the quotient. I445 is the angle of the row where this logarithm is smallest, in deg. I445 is 465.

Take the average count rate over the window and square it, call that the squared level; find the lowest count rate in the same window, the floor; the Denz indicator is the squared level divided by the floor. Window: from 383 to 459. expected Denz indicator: 43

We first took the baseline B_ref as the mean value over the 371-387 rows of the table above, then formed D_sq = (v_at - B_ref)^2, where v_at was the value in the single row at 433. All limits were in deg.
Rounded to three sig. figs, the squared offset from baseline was 11.2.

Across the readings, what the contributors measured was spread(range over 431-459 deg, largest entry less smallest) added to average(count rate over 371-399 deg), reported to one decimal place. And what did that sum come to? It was 41.7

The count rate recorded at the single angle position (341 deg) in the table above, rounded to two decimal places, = 33.12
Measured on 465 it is 32.91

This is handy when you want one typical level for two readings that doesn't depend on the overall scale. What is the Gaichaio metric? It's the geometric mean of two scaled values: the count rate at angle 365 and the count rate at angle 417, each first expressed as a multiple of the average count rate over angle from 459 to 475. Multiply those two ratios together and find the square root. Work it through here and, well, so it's 1.09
